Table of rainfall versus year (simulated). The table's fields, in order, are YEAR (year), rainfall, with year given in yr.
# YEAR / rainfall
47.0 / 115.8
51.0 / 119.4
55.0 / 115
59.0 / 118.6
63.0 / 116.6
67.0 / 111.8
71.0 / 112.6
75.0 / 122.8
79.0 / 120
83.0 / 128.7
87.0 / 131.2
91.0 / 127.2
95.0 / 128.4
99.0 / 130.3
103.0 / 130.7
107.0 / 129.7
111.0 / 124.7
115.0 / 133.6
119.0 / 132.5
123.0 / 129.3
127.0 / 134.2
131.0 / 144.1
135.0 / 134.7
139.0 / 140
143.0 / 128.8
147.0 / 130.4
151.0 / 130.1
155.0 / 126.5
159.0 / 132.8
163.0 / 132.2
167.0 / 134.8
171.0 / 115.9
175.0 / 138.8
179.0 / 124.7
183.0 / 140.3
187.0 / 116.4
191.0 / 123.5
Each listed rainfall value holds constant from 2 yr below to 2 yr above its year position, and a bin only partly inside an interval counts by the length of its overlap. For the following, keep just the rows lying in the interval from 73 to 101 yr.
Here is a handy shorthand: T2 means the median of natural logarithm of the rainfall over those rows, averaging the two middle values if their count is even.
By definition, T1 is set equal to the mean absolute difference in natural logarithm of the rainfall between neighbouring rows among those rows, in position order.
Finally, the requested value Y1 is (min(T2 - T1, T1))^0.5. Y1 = 0.17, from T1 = 0.028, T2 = 4.86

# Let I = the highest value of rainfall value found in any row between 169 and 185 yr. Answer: 140.3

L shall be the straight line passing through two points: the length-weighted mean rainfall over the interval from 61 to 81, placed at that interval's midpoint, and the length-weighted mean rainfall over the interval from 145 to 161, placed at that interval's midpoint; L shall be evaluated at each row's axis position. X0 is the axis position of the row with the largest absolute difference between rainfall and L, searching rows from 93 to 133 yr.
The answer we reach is 131.0 yr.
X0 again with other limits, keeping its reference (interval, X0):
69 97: 87.0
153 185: 171.0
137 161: 139.0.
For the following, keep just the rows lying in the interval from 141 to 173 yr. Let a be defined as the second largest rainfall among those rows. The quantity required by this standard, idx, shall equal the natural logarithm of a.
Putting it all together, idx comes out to 4.89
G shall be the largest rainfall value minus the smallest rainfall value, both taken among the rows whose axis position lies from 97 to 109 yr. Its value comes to 1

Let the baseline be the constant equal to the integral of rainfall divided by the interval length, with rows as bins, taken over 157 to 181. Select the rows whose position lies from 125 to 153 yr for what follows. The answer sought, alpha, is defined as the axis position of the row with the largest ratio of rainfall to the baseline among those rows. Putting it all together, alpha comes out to 131.0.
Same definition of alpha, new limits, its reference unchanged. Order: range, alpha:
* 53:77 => 75.0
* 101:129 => 127.0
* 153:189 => 183.0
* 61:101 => 87.0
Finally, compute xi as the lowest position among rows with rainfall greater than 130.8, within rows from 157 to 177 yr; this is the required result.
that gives 159.0 yr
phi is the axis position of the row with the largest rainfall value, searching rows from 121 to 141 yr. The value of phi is 131.0 yr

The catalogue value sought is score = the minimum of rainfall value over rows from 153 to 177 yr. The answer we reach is 115.9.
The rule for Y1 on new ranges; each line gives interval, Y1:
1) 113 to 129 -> 0.15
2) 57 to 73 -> 0.15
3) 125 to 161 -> 0.21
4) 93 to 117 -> 0.16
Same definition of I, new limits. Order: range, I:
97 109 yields 130.7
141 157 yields 130.4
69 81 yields 122.8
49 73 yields 119.4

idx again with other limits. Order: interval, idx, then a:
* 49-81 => 4.79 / 120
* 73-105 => 4.87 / 130.7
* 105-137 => 4.90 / 134.7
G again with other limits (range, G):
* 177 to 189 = 24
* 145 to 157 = 4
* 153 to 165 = 6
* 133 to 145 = 11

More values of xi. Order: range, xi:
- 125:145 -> 127.0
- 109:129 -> 115.0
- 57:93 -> 87.0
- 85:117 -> 87.0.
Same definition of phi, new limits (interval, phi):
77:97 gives 87.0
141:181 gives 175.0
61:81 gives 75.0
